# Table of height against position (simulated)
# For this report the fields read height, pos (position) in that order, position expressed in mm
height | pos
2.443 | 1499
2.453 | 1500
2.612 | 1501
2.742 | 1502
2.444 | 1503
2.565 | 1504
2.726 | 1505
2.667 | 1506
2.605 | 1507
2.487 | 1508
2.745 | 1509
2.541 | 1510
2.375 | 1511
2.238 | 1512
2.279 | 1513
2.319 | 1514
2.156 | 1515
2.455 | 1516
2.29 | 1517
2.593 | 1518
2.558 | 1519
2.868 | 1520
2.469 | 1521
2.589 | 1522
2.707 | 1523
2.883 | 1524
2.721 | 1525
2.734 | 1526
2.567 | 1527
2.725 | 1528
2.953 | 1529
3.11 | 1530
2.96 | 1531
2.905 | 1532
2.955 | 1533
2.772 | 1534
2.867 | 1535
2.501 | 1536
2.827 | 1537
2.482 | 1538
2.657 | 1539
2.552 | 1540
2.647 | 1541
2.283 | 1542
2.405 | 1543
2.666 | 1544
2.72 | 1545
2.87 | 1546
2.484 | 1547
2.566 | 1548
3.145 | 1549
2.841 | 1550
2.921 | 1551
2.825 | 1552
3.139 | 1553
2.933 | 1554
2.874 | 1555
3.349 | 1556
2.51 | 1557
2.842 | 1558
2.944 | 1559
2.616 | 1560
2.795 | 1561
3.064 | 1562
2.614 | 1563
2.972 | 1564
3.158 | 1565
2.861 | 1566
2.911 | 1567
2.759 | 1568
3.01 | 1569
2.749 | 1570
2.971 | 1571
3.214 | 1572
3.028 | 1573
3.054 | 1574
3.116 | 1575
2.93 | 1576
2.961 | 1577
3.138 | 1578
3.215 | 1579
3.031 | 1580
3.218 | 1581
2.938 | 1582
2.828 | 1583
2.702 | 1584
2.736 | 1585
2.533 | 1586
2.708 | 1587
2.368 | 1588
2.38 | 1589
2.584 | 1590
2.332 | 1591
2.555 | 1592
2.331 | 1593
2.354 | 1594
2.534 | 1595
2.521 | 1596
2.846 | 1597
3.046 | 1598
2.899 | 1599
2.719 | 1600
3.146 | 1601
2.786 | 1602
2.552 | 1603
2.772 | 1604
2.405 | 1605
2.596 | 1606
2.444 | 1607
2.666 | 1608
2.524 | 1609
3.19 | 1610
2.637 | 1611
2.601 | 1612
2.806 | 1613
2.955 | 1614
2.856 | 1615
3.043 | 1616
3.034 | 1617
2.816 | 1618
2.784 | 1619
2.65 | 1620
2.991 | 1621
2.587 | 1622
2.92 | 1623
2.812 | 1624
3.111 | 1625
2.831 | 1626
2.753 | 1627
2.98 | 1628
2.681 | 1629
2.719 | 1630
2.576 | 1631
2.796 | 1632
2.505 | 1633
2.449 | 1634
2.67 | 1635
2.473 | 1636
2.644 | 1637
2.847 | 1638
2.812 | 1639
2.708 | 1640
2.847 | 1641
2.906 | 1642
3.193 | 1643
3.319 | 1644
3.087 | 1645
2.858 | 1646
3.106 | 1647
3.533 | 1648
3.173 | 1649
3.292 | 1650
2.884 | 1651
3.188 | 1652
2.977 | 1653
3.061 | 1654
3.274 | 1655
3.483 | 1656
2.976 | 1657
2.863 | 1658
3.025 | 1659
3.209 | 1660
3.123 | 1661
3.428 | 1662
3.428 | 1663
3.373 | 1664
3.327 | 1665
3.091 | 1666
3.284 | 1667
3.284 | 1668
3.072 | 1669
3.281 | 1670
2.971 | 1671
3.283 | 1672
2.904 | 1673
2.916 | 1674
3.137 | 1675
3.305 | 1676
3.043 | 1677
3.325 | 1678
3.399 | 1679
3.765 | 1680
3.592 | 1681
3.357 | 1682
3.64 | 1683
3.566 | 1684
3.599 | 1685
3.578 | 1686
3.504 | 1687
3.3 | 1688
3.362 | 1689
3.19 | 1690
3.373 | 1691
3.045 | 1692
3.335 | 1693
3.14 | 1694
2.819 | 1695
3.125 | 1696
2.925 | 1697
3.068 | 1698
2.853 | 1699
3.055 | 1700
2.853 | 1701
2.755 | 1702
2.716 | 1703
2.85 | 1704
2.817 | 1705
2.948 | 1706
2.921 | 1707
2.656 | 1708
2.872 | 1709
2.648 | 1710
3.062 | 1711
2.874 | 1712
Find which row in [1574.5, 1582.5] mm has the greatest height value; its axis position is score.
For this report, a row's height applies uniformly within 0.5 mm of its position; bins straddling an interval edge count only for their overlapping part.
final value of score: 1581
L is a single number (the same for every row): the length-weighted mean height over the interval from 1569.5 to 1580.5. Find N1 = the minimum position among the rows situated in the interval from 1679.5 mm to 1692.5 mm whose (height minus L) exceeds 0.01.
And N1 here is 1680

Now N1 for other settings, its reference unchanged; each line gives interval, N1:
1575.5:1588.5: 1578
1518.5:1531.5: 1530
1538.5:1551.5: 1549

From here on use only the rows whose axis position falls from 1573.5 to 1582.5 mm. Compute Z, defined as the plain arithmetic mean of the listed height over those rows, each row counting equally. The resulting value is 3.1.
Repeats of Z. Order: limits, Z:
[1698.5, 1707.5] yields 2.9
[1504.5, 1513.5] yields 2.5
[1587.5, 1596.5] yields 2.4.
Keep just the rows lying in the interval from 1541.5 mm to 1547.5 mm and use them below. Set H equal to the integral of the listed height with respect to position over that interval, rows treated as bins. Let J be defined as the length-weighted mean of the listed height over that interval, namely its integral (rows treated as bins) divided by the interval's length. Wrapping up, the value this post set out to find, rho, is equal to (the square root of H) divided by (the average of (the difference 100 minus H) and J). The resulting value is 0.090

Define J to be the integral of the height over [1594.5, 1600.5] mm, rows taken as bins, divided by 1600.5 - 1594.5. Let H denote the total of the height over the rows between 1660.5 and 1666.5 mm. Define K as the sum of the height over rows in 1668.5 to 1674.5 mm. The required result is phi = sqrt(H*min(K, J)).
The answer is 7.39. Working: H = 19.8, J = 2.76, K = 18.4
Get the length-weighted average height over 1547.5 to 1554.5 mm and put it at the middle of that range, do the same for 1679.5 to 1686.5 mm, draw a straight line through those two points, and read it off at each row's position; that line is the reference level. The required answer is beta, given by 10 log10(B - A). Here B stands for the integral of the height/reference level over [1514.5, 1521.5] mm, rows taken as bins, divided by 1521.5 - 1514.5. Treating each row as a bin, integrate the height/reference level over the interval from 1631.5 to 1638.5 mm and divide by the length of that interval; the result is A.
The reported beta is -9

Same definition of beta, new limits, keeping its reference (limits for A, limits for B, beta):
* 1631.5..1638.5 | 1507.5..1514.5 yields -10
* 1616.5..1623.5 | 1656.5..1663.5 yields -14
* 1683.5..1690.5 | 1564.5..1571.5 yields -17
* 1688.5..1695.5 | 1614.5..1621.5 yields -20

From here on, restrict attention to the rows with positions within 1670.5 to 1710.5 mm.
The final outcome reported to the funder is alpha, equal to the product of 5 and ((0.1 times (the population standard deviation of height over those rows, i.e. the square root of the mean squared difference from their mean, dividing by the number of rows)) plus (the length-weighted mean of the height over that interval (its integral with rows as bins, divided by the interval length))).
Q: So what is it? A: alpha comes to 15.8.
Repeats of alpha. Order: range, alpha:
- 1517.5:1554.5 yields 13.8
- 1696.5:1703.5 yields 14.5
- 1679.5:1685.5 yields 18.0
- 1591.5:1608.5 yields 13.4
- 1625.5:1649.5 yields 14.4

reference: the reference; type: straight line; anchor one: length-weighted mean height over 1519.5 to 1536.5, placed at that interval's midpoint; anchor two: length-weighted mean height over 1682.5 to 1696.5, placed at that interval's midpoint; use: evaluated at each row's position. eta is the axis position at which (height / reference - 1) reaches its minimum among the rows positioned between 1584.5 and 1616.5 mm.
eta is 1593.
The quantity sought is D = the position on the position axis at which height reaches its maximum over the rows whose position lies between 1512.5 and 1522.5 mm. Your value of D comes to 1520 mm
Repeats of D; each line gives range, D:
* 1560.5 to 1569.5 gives 1565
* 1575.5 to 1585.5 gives 1581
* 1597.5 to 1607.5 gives 1601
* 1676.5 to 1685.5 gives 1680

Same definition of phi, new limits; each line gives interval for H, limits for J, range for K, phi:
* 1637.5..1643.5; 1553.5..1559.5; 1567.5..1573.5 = 7.10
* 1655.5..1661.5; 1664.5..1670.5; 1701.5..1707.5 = 7.76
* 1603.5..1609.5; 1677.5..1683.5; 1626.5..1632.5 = 7.36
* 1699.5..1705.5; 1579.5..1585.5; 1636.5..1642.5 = 7.04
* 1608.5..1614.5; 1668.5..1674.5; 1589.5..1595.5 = 7.16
